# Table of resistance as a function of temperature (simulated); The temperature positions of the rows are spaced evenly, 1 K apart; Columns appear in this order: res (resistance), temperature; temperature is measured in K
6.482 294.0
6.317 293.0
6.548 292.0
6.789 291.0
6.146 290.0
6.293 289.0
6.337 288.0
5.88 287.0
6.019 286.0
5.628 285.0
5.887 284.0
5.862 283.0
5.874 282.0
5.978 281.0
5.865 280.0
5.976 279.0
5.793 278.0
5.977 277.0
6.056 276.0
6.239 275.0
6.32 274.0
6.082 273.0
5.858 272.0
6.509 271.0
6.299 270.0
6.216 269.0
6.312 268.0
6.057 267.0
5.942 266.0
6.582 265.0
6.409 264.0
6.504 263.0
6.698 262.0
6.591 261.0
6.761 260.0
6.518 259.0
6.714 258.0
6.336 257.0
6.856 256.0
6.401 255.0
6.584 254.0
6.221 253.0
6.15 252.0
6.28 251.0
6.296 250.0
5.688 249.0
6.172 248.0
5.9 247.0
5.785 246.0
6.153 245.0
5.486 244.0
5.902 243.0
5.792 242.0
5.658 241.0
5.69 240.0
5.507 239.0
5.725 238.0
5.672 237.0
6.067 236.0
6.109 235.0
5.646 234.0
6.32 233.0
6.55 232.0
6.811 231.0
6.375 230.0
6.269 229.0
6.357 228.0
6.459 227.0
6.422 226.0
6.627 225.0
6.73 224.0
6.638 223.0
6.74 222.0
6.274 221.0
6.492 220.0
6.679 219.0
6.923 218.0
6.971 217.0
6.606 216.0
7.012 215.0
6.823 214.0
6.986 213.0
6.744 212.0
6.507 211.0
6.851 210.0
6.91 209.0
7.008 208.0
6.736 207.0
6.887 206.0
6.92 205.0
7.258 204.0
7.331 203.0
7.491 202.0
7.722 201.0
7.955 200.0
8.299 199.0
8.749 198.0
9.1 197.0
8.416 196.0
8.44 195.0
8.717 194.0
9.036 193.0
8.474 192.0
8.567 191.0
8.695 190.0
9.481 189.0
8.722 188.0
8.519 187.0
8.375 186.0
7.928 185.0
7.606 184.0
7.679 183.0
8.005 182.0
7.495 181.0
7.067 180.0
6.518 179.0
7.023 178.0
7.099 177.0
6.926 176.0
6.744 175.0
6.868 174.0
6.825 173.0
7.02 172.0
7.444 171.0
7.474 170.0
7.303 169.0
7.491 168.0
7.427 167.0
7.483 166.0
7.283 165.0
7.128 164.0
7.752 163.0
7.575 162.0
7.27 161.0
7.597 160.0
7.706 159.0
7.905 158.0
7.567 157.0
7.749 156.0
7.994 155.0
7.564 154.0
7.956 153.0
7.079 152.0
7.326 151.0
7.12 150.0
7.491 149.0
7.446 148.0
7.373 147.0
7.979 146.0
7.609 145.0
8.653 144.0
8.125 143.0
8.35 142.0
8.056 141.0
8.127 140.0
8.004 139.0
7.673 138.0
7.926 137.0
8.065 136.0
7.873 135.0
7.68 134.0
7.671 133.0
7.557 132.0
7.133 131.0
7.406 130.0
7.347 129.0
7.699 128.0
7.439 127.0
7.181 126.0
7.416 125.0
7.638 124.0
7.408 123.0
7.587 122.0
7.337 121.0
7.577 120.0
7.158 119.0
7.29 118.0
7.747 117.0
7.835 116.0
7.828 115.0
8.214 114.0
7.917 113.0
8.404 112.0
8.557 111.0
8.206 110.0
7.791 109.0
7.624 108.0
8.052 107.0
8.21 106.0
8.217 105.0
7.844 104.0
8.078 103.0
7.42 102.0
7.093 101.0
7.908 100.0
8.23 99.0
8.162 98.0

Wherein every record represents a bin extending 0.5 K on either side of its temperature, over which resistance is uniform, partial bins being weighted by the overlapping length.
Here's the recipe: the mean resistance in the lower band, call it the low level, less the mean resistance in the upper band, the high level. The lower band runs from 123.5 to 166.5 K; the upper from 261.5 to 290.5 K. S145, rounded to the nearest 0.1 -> 1.5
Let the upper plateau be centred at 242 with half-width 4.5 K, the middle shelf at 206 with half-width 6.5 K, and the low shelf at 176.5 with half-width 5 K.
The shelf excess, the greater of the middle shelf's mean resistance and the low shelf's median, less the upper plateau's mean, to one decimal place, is 1.4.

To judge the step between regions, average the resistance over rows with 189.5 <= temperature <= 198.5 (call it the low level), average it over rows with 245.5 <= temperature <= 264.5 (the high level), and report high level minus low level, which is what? -2.3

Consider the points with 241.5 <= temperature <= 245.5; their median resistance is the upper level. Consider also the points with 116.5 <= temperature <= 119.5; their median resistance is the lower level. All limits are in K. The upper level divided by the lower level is 0.80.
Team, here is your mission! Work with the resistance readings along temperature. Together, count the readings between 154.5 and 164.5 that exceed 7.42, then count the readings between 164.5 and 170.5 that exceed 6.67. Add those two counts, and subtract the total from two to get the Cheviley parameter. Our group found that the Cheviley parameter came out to -12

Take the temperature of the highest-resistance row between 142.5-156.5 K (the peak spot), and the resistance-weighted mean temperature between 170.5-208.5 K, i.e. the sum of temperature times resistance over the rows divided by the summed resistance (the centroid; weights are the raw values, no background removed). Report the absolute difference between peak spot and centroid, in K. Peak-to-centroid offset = 45.8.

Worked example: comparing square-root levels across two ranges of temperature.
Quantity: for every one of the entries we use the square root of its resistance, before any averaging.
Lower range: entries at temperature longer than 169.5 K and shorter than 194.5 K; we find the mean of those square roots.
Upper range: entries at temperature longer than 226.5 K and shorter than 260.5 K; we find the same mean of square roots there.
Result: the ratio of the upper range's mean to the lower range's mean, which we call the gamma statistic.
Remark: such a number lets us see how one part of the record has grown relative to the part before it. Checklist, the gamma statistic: 0.89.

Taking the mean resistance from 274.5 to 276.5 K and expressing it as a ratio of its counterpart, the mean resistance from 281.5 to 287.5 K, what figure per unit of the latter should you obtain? 1.05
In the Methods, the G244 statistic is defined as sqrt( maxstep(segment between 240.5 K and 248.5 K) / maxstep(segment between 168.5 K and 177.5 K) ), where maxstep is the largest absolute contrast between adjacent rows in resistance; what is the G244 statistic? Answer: 1.25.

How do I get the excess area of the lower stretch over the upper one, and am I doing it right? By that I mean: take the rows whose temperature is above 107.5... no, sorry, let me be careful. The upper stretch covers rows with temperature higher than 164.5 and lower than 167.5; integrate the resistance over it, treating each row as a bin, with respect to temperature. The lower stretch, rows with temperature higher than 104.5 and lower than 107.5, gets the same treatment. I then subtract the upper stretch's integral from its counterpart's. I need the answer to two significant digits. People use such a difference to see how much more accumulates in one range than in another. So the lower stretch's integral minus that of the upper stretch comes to 2.3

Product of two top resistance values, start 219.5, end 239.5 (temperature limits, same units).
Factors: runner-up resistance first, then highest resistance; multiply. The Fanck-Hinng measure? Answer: 46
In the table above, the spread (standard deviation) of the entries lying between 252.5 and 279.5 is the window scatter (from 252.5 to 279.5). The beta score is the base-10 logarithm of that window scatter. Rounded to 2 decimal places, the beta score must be -0.54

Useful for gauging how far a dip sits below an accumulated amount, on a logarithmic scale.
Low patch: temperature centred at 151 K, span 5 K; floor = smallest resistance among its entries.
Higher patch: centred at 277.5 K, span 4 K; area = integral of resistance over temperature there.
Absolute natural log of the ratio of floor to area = 1.21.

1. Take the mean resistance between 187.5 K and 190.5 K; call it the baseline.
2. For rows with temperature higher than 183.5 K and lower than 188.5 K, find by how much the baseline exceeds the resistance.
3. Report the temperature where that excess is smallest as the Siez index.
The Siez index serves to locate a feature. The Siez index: 188.0 K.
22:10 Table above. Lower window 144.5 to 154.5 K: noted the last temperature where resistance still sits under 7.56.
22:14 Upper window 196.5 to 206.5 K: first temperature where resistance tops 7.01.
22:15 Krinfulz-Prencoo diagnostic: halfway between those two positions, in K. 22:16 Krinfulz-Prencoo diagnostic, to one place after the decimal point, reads 174.5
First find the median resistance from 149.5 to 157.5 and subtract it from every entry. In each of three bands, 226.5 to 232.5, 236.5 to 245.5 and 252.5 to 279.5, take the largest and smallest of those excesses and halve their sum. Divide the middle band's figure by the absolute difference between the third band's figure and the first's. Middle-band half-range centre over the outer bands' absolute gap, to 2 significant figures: -8.1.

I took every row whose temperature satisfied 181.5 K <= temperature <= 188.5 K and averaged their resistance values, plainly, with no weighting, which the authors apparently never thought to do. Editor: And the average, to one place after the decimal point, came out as 8.1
